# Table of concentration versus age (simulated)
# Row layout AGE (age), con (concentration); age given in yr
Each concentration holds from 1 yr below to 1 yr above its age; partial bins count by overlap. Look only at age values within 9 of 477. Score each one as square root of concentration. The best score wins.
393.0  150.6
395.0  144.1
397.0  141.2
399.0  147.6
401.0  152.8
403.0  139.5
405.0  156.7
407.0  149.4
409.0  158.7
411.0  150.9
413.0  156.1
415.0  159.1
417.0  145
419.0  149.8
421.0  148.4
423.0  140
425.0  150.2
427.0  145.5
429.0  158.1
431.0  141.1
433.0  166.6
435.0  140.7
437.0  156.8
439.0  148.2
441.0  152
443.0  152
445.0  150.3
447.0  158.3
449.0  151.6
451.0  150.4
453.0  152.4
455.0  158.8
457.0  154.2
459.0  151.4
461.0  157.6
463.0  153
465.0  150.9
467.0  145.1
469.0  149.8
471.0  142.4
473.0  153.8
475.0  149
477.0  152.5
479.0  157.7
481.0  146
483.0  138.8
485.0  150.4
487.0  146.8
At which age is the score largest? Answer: 479.0 yr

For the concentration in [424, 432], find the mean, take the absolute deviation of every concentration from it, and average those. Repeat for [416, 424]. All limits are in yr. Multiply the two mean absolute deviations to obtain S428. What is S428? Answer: 18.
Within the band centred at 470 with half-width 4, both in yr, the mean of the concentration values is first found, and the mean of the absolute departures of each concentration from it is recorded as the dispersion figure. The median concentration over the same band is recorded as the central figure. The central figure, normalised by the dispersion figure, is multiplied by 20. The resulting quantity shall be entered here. 733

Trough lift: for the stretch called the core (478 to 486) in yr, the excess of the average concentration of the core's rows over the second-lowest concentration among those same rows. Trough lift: 2.2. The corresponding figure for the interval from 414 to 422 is 2.2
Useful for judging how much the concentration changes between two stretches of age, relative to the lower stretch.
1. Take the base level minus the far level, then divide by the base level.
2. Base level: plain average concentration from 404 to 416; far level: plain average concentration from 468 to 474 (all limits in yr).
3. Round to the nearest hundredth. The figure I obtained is 0.04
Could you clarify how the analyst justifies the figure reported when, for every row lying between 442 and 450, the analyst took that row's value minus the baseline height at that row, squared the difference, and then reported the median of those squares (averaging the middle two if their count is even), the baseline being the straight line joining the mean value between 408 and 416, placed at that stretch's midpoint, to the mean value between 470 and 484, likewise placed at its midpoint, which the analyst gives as 2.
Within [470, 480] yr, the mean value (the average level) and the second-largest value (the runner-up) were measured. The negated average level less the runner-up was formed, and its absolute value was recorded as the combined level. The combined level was 305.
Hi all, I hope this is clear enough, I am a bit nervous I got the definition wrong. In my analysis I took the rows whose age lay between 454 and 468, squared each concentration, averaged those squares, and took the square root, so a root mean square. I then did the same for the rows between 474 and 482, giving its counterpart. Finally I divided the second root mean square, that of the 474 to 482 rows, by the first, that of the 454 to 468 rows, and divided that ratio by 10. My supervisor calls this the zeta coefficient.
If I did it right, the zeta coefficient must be 0.099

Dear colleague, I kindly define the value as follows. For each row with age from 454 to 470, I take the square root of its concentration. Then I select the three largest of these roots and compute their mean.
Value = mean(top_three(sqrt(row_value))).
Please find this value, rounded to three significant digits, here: 12.5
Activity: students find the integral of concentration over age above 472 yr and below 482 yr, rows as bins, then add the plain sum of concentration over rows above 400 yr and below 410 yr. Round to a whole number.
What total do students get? 2275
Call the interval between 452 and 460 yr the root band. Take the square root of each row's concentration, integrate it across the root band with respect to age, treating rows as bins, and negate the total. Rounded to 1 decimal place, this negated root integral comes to -99.3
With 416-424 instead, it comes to -96.6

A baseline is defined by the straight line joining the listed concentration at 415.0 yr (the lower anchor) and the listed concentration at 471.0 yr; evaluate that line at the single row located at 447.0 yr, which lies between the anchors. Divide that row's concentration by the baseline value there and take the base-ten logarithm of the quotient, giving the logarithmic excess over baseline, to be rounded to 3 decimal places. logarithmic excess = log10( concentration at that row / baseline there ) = 0.025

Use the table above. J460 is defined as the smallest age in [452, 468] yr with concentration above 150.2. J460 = 453.0 yr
